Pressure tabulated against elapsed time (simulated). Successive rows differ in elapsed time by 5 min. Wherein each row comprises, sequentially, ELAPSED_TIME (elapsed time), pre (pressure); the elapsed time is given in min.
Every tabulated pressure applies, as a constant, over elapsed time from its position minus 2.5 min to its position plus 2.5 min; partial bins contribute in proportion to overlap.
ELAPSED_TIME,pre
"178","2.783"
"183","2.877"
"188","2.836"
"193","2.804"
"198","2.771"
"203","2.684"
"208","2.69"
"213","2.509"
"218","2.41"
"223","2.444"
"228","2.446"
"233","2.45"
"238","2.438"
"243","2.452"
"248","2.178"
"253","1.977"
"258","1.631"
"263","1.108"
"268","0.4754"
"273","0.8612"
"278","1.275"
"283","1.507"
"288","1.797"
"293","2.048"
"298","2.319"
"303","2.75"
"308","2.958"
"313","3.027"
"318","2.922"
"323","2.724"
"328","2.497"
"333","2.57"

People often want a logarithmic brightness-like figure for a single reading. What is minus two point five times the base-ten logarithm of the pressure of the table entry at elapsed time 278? -0.26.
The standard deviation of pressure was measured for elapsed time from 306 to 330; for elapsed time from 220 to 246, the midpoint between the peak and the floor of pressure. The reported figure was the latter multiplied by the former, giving 0.5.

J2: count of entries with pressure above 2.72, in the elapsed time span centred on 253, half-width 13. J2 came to 0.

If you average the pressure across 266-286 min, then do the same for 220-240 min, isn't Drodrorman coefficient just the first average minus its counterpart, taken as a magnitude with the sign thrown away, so 1.4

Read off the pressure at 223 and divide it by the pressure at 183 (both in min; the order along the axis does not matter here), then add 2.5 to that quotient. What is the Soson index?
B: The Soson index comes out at 3.35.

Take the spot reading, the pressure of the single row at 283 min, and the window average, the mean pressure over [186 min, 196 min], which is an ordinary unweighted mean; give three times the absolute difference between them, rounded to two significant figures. 3.9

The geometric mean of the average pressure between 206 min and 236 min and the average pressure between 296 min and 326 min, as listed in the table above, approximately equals 2.63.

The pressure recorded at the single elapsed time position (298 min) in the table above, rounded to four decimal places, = 2.3190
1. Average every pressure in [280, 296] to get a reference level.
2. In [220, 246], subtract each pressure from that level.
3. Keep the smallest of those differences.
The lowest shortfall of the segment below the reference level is -0.67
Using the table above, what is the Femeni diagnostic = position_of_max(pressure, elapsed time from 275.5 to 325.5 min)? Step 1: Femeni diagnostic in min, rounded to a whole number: 313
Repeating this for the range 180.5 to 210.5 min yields 183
